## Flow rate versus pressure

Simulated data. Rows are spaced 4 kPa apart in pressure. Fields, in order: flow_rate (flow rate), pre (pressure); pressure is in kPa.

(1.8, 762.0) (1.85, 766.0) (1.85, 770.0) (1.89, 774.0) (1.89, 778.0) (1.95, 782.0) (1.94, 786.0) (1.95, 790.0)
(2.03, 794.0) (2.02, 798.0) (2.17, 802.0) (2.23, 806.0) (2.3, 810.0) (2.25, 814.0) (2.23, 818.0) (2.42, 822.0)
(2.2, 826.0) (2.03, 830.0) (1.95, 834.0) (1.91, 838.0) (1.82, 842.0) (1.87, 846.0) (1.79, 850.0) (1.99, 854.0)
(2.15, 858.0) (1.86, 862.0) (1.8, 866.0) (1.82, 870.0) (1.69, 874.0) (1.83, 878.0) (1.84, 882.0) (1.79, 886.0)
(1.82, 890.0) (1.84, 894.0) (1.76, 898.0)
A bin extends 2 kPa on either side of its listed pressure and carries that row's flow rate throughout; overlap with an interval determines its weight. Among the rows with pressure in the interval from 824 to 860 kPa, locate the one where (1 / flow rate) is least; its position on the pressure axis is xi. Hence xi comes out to 826.0 kPa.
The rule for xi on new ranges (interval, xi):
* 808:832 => 822.0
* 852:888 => 858.0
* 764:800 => 794.0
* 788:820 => 810.0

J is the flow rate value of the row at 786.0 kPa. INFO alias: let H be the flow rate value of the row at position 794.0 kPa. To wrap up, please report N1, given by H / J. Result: 1.05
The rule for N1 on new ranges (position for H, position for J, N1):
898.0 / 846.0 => 0.94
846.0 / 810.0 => 0.81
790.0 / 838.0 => 1.02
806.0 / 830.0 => 1.10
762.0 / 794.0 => 0.89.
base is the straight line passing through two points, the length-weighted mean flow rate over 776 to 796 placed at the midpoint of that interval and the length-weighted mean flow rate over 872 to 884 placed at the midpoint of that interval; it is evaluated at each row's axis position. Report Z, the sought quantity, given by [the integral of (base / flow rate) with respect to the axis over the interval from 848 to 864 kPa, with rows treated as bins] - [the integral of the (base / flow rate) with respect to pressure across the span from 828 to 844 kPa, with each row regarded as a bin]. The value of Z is -0.4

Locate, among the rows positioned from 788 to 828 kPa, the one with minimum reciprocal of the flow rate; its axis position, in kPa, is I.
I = 822.0 kPa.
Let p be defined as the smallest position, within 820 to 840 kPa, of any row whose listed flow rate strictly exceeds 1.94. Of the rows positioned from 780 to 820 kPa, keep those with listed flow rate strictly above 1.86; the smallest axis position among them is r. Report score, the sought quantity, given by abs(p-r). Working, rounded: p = 822.0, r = 782.0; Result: 40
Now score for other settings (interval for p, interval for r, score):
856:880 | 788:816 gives 68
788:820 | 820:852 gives 32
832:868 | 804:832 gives 28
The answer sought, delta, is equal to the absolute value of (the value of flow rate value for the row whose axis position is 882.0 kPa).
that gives 1.84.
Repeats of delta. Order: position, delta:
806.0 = 2.23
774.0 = 1.89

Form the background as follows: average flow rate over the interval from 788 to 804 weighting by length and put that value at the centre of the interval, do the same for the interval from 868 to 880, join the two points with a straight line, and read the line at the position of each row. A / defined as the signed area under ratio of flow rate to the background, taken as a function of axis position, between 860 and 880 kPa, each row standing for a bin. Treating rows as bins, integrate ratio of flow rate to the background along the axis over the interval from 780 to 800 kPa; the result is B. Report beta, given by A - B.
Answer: 1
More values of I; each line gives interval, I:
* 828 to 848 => 830.0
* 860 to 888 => 862.0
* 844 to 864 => 858.0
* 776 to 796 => 794.0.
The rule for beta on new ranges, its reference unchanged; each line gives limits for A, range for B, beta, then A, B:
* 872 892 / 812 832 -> -2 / 20.5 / 22.8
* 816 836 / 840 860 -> 2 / 22.3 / 20.7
